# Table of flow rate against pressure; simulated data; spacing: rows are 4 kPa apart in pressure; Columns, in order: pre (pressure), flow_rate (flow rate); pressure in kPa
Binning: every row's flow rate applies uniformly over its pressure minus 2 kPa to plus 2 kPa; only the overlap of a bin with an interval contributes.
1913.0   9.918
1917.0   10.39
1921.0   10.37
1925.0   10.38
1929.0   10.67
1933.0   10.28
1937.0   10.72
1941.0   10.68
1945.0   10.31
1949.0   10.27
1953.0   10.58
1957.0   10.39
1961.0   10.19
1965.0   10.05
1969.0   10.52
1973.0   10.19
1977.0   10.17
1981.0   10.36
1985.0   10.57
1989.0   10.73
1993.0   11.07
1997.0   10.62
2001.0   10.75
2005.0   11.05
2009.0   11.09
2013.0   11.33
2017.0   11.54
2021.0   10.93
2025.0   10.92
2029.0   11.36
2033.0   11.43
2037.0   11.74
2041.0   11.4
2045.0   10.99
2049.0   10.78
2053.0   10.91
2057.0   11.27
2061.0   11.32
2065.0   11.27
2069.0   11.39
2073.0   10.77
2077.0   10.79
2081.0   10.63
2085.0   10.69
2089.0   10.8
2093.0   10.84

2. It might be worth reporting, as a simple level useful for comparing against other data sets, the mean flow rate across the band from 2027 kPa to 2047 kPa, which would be 11.4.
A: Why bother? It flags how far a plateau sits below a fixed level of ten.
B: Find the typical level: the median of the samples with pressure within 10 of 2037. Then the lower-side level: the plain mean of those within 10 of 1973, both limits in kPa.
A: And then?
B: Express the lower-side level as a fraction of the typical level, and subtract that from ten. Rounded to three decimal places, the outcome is 9.100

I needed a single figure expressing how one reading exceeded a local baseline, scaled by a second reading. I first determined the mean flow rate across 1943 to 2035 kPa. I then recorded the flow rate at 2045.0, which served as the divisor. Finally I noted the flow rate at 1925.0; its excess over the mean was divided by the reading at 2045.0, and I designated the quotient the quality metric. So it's -0.03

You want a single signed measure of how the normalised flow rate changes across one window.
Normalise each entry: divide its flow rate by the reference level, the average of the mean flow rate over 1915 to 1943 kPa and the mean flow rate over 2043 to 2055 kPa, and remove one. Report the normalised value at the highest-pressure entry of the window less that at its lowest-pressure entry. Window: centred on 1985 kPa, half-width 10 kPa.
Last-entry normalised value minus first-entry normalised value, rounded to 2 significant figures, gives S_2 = 0.084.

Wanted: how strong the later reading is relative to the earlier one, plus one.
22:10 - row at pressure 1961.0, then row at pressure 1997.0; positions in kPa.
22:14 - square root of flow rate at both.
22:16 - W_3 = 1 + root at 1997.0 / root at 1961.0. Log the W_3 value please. 2.02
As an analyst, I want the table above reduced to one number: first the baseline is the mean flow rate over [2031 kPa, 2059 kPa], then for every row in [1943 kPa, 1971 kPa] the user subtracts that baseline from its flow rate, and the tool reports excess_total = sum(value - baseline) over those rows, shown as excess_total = -6.2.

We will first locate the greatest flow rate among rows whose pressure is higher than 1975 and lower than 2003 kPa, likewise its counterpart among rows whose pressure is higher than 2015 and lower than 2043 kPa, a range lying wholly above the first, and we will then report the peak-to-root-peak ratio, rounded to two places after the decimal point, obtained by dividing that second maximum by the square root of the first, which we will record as 3.53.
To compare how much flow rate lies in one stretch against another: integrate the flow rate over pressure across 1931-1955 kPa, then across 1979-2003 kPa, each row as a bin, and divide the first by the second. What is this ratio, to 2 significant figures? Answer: 0.98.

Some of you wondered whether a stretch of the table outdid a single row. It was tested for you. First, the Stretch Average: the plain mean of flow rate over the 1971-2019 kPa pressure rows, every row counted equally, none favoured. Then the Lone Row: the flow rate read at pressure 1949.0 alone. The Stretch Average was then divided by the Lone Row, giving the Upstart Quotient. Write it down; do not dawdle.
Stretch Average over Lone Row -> 1.05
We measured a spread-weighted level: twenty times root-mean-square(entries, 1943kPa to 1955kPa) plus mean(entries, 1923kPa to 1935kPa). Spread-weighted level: 218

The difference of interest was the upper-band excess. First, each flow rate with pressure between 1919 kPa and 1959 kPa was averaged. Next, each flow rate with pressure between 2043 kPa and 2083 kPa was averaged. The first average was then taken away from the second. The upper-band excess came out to 0.55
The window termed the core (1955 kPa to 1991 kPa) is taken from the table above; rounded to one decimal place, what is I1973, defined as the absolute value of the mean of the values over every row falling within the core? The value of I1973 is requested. 10.4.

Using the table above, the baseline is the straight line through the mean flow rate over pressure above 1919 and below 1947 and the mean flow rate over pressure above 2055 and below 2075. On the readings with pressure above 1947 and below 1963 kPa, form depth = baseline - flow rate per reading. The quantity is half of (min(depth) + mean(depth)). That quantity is 0.13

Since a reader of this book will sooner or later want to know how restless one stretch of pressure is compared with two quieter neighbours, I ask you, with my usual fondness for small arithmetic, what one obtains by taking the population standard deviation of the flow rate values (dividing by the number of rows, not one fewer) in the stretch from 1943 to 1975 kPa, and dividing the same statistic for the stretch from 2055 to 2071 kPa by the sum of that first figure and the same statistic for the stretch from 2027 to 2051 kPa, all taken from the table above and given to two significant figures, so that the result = 0.10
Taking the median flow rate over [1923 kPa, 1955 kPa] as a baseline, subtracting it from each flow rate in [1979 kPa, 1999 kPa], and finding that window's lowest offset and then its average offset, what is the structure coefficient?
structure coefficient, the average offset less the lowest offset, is 0.310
